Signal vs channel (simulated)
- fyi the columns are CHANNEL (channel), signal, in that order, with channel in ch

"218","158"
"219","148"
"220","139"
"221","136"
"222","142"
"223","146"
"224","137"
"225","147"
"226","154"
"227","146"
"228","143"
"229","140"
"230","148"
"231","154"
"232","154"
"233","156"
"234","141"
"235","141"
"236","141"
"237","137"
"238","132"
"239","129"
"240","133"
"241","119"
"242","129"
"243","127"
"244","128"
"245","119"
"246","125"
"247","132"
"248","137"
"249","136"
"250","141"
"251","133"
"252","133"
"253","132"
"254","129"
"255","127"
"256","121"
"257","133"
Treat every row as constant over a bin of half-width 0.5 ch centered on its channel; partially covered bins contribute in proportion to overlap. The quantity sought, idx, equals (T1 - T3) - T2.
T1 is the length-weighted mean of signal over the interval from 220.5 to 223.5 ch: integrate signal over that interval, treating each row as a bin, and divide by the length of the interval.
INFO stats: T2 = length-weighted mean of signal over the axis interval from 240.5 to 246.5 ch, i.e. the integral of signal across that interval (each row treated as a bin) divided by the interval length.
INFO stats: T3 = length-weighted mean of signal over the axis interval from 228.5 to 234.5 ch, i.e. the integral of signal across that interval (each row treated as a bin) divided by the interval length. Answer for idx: -132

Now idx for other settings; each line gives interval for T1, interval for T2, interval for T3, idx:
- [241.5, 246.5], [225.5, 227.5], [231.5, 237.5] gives -169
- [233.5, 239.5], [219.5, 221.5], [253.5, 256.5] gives -126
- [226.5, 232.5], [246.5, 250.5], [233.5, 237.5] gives -129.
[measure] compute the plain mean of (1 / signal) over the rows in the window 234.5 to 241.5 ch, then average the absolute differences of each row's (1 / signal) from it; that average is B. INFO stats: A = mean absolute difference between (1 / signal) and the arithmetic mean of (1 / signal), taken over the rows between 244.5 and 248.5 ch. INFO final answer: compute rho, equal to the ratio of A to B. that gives 1.18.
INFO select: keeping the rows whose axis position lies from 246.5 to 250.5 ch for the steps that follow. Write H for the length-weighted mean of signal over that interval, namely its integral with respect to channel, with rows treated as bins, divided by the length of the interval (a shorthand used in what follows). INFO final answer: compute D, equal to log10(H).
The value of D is 2.14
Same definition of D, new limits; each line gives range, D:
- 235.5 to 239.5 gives 2.13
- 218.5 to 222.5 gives 2.15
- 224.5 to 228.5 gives 2.17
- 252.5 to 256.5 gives 2.10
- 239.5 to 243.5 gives 2.10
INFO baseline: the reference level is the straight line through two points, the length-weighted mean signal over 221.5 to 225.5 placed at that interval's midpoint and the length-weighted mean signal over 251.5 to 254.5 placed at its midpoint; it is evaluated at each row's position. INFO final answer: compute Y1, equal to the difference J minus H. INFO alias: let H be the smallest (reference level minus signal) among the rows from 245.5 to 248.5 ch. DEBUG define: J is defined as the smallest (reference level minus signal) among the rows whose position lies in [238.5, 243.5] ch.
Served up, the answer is 7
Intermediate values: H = -3.7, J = 3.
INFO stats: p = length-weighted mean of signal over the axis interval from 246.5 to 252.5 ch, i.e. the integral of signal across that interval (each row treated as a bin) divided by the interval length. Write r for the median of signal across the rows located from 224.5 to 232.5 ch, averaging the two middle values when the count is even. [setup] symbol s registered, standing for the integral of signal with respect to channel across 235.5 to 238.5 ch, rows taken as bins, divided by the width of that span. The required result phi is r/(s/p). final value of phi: 146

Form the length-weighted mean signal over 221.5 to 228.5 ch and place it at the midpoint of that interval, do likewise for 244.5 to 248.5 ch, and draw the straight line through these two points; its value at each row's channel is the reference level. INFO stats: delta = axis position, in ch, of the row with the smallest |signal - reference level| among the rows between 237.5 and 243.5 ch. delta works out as 240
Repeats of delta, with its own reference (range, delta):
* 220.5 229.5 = 228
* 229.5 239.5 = 237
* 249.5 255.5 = 255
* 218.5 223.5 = 223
